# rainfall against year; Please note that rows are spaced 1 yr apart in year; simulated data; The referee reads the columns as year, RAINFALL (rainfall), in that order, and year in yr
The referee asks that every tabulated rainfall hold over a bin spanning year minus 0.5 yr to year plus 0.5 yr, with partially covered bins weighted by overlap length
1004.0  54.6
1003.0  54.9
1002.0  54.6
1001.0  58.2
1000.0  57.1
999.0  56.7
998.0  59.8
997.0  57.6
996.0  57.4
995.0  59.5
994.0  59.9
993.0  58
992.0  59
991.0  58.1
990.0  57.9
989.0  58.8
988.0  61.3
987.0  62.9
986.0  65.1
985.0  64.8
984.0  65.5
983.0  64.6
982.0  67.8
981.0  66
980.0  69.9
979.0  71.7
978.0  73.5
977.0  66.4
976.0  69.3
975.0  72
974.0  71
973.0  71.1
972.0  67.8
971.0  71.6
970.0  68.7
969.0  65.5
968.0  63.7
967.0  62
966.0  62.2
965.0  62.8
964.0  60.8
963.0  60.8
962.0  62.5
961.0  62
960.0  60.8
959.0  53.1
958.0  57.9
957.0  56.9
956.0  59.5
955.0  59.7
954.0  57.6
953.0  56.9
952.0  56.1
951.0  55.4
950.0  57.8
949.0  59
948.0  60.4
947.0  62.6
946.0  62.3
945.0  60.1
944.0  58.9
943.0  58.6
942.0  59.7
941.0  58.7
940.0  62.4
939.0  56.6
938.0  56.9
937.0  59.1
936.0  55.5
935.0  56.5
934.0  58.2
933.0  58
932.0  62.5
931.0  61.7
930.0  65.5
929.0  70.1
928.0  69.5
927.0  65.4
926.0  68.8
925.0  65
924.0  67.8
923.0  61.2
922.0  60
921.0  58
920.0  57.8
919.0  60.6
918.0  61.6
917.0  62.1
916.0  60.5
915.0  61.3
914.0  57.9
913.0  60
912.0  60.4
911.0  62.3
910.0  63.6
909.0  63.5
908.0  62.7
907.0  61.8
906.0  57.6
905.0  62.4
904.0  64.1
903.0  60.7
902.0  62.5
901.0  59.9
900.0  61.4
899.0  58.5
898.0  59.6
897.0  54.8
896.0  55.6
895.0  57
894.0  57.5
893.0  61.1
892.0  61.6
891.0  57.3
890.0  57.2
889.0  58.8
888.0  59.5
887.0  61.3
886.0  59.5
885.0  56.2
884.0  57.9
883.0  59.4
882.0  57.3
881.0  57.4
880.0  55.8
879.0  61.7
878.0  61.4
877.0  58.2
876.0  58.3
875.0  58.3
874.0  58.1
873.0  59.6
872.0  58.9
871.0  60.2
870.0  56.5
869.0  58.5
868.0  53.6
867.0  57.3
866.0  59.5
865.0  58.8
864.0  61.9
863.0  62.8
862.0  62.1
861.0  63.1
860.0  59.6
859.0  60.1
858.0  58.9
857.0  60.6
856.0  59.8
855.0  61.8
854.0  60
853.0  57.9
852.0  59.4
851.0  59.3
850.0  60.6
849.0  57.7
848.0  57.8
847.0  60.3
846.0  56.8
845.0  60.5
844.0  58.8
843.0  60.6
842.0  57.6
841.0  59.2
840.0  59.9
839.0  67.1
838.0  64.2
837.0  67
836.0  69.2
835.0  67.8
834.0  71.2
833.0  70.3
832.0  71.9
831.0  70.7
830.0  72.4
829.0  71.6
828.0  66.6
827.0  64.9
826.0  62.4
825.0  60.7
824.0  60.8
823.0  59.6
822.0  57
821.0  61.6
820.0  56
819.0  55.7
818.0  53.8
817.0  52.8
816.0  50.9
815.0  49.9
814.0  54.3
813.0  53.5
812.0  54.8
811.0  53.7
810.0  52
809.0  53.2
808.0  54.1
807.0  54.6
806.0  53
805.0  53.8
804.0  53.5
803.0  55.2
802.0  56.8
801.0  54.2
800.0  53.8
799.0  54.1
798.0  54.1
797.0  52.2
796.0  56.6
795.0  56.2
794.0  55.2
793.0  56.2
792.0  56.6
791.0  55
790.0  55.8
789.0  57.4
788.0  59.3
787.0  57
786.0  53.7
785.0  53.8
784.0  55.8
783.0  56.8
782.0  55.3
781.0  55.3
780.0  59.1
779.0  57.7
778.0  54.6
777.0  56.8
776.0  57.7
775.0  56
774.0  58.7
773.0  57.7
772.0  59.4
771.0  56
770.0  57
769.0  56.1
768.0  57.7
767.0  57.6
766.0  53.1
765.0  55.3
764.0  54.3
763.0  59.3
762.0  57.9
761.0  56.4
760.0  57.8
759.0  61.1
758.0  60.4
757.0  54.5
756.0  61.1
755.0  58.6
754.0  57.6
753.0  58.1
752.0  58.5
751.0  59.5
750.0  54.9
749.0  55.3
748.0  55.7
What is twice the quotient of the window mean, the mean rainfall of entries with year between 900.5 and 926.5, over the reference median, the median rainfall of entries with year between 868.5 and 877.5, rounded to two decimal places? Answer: 2.12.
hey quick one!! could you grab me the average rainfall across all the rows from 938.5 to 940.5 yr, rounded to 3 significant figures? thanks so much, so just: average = 59.5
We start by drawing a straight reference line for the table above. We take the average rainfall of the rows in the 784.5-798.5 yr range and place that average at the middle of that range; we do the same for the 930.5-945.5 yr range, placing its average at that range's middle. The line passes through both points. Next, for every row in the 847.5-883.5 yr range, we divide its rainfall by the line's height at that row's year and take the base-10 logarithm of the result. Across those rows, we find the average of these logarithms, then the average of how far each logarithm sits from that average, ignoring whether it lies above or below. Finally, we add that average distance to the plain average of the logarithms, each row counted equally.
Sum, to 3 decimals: 0.026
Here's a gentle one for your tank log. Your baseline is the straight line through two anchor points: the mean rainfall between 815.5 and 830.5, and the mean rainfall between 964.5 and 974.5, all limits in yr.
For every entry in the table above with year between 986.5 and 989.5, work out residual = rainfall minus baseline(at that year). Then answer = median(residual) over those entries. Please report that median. -6.1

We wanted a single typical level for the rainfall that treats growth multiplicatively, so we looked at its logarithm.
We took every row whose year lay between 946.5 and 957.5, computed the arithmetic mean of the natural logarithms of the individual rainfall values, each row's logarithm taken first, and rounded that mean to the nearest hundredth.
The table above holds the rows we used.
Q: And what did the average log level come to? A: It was 4.07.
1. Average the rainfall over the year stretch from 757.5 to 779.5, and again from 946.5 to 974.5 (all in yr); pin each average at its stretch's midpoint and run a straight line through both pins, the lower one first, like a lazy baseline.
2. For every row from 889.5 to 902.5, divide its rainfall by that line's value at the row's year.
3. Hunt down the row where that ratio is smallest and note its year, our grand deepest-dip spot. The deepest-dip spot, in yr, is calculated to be 897.0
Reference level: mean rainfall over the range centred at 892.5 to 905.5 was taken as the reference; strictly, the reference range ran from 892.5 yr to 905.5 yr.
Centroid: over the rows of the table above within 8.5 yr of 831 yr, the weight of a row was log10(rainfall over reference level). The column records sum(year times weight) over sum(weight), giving 832.4 yr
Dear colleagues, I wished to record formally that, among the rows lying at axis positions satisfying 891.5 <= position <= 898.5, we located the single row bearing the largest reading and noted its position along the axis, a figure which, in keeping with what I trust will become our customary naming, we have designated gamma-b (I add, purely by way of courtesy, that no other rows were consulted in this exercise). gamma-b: 892.0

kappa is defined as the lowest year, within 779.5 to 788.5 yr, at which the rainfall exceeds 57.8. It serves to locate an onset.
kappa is 780.0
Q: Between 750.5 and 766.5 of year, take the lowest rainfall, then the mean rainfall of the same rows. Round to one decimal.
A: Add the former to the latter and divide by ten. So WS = 11.1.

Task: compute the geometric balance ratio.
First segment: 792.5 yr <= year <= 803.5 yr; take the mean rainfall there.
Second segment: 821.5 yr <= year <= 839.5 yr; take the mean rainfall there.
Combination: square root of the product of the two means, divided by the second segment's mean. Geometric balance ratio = 0.910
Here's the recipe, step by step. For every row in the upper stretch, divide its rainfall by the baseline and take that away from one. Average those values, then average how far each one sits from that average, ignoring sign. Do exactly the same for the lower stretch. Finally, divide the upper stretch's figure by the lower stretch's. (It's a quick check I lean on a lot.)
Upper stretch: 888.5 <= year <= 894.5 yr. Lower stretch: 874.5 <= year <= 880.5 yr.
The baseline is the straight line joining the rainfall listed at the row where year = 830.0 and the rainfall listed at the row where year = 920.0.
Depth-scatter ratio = 0.97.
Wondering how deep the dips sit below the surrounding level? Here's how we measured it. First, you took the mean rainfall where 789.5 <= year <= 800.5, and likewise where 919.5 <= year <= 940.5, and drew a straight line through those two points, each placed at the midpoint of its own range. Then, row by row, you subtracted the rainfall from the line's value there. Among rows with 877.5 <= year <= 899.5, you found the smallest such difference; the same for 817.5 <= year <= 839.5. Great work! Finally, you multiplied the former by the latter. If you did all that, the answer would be 39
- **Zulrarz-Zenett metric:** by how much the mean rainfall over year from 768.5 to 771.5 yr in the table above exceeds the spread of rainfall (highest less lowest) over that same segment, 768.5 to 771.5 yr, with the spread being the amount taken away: 55.4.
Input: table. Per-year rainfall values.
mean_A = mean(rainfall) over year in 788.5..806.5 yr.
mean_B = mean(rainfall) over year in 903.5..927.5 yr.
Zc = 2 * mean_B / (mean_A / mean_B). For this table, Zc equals 140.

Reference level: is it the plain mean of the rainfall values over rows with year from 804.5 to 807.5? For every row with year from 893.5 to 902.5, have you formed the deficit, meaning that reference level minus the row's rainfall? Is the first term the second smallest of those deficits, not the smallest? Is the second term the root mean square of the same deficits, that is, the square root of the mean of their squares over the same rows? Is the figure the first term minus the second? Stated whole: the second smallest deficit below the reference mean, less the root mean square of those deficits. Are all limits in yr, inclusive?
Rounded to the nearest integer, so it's -13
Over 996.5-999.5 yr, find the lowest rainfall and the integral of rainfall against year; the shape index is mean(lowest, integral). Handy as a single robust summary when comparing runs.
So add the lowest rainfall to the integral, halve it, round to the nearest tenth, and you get 115.4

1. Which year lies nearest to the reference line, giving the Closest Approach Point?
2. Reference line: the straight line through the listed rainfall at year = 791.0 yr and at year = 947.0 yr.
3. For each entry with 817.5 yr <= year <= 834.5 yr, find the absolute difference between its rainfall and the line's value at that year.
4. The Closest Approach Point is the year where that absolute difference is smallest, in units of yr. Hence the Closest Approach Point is 820.0 yr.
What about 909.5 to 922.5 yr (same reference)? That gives 915.0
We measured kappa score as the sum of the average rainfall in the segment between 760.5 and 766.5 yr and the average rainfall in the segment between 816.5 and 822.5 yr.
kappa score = 112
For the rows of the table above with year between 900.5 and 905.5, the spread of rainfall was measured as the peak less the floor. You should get 4.2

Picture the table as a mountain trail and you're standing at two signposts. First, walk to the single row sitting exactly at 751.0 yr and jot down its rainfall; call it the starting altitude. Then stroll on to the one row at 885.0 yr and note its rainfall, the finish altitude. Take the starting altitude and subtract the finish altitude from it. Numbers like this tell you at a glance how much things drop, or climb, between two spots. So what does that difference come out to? 3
